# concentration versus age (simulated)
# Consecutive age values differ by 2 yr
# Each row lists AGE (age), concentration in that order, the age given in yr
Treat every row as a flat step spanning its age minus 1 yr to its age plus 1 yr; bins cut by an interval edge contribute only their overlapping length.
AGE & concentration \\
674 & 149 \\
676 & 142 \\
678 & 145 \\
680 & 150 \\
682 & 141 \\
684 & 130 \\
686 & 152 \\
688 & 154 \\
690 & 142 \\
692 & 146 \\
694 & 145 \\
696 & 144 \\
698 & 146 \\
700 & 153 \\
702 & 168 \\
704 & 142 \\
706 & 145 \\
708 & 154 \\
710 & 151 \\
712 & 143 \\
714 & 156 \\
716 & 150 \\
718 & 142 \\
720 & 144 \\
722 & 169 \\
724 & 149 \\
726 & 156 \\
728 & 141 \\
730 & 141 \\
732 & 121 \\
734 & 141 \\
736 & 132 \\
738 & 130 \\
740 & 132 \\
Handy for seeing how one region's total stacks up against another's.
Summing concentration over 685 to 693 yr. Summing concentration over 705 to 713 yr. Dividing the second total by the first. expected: 1.00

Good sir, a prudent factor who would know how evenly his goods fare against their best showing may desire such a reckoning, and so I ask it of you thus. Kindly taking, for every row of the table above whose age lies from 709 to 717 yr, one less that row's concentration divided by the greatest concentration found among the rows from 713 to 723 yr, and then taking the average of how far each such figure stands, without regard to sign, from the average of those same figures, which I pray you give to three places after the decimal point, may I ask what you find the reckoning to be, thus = 0.021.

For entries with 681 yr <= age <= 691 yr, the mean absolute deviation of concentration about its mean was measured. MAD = 7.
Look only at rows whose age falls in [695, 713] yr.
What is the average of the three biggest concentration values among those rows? 158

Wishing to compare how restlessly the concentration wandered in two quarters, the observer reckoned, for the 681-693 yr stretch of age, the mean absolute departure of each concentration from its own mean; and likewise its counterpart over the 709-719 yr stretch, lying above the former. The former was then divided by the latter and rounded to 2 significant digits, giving 1.4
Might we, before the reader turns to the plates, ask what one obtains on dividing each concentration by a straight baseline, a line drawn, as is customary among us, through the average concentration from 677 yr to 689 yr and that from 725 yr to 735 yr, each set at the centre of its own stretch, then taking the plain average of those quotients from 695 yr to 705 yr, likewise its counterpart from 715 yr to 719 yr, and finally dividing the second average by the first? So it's 0.98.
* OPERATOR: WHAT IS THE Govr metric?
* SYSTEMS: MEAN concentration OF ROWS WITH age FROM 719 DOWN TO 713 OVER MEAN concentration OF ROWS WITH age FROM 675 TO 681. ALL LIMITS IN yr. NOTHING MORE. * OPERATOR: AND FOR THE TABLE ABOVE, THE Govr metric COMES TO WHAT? 1.03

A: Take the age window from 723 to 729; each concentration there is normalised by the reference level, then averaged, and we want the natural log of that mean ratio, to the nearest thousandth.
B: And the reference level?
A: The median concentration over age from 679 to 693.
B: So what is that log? 0.018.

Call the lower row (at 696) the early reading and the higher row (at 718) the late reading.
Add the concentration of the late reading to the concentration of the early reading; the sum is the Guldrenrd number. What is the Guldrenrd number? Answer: 286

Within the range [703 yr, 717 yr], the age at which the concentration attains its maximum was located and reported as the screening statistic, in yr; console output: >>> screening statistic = 714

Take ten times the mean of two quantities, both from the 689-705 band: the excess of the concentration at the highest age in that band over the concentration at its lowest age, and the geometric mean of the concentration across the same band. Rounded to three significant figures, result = 740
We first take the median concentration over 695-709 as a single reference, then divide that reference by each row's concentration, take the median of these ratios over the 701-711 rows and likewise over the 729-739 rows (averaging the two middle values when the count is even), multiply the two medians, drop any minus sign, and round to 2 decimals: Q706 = 1.07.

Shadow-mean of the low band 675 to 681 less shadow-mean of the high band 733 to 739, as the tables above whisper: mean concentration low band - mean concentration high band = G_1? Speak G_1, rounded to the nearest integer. 11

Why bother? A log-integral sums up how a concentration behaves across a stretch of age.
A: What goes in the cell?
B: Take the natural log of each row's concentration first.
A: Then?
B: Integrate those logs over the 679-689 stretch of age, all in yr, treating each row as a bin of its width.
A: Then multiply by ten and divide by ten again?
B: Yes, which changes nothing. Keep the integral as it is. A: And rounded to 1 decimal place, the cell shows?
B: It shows 49.8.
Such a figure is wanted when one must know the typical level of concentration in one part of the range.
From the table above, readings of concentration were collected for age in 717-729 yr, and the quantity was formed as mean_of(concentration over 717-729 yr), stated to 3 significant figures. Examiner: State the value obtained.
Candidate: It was 150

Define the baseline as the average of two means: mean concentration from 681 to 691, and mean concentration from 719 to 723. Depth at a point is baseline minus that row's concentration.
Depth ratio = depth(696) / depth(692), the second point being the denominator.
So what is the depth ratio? 1.5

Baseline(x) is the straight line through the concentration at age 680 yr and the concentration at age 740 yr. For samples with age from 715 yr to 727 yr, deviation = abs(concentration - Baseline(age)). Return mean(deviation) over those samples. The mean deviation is 14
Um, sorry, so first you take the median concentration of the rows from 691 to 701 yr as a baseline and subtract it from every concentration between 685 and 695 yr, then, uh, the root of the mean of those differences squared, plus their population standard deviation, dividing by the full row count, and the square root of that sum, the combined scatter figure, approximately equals 3.1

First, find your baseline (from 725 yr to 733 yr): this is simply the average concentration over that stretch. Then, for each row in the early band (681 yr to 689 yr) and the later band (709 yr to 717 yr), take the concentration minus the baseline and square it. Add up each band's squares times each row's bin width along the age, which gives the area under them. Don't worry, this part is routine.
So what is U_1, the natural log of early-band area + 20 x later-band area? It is 10.0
